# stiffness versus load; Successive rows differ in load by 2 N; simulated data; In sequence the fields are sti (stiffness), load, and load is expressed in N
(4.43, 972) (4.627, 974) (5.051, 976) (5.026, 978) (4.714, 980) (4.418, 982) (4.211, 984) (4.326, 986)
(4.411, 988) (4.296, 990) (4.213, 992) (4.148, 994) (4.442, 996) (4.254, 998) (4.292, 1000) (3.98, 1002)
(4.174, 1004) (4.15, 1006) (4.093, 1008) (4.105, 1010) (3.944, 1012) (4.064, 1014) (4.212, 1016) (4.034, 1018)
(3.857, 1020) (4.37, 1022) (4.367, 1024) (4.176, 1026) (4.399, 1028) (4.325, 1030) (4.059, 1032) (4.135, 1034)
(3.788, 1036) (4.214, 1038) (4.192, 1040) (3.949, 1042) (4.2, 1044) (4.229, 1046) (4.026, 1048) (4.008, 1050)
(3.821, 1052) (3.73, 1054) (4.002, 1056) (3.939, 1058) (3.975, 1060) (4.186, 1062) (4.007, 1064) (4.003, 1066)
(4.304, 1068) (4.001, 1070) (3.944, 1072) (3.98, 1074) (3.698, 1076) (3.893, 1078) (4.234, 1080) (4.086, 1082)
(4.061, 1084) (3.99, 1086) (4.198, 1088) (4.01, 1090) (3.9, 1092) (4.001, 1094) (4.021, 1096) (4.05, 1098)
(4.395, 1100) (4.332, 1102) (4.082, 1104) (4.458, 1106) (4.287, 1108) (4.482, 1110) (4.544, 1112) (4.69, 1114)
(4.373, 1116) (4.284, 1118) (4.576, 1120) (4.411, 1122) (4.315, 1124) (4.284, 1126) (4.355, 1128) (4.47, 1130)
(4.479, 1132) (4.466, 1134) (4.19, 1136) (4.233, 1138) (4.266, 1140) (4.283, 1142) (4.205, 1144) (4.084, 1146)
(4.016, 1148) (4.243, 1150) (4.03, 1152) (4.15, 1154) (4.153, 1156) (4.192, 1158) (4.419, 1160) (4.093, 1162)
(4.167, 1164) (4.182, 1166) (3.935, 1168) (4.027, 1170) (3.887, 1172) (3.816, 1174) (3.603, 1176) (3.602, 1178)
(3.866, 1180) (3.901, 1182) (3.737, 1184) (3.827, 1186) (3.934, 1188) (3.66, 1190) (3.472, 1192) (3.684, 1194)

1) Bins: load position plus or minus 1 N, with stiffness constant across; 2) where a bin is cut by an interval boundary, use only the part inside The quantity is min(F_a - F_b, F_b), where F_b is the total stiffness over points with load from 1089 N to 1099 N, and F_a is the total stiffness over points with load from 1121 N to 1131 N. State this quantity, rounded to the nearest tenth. 1.9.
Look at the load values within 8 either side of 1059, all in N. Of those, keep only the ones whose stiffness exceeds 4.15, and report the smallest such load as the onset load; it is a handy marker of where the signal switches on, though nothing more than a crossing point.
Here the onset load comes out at 1062 N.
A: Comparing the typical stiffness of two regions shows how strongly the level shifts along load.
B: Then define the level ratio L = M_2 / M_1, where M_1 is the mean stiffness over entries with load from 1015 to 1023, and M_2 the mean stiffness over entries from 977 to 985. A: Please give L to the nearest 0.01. 1.12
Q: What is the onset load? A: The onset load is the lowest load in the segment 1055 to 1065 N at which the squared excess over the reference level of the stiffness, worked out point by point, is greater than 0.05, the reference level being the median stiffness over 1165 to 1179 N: 1062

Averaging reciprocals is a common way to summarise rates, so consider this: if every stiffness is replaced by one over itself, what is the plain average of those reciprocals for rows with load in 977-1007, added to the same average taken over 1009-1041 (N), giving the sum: 0.473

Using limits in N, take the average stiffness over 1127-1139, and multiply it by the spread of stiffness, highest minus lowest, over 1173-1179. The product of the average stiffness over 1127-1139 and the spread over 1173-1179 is 0.93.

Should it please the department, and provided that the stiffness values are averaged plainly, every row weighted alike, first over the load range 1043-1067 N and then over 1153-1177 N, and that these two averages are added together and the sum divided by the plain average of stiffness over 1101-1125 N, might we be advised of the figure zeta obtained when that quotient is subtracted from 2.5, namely 0.67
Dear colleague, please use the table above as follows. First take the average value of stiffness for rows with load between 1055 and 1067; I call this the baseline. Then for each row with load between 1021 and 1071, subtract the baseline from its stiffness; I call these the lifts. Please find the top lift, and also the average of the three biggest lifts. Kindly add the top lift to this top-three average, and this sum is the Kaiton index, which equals 0.74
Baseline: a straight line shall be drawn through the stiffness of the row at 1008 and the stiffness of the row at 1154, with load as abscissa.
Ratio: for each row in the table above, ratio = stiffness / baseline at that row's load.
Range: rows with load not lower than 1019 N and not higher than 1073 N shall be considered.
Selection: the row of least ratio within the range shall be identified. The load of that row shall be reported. 1054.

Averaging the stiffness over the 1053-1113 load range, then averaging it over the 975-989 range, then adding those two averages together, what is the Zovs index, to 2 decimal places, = 8.69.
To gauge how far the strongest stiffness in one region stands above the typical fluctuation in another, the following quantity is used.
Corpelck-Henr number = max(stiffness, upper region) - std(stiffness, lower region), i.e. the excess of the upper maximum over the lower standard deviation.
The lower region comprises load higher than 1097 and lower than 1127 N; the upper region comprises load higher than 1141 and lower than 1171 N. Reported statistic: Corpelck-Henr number 4.25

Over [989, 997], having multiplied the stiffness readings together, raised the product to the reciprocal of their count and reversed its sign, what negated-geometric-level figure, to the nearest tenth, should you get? -4.3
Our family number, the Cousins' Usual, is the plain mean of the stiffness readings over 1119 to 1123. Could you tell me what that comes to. 4.5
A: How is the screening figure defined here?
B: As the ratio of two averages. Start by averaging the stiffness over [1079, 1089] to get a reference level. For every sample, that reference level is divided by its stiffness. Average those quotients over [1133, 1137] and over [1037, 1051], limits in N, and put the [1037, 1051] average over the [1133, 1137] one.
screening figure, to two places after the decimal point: 1.05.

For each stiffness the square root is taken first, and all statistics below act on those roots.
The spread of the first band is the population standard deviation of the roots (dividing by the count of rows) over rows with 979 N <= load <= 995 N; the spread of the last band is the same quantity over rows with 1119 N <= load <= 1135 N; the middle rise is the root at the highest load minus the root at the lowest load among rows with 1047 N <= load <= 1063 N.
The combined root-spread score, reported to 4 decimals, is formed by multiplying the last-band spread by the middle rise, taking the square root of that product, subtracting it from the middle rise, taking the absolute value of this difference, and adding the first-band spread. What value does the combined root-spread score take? 0.0499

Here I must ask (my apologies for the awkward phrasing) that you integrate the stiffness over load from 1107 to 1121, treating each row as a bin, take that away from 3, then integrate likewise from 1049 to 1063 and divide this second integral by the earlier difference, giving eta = -0.93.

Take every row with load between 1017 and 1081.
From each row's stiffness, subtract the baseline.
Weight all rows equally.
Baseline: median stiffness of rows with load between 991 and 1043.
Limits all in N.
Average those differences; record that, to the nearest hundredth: -0.10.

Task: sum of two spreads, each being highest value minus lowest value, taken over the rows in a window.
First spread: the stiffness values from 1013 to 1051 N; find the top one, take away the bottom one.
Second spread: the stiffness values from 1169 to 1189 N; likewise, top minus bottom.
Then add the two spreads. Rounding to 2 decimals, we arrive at 1.04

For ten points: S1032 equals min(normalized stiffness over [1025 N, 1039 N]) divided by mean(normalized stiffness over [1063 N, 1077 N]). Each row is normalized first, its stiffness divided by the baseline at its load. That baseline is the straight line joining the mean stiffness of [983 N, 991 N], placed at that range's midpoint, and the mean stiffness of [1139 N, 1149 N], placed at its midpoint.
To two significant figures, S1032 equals 0.94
